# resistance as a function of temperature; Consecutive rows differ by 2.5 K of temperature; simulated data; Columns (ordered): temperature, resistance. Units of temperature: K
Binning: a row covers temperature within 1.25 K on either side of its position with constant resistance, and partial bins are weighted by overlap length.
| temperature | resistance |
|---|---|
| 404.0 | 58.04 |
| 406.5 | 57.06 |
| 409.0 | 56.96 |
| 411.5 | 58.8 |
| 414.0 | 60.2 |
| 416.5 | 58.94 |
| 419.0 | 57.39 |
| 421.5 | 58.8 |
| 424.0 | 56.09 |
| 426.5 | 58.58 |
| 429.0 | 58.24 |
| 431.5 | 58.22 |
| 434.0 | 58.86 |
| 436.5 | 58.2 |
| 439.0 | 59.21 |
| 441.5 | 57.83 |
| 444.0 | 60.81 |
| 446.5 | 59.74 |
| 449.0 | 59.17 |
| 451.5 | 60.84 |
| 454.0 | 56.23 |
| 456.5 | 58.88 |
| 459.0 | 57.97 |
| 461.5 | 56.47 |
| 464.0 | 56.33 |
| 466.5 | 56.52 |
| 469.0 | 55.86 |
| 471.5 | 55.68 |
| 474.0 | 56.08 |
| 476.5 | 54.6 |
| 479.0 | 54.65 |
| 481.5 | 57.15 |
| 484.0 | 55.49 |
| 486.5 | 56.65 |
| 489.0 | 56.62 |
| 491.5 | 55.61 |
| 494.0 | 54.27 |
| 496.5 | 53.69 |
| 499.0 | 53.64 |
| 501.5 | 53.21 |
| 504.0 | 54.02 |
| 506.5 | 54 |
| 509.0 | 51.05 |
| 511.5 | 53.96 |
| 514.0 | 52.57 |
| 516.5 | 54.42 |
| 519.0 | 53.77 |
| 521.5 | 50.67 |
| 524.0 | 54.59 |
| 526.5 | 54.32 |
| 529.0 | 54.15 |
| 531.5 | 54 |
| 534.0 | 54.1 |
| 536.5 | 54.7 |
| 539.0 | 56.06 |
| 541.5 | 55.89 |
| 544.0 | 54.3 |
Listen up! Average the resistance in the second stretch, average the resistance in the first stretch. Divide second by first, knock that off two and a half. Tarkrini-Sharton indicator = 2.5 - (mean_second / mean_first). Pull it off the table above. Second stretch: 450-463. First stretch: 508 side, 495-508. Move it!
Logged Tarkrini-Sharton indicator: 1.42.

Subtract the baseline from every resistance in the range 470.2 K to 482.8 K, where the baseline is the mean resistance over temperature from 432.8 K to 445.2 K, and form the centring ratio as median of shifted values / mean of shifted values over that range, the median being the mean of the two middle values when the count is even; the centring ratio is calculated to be 1.0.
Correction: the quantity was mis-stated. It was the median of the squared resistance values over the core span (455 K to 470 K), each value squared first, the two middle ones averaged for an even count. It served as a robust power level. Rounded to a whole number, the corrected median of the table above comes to 3192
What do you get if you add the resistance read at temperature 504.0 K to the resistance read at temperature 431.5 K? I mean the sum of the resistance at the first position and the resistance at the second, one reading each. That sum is 112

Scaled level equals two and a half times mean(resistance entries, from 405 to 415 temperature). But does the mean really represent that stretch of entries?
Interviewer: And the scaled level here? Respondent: 146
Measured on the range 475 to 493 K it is 140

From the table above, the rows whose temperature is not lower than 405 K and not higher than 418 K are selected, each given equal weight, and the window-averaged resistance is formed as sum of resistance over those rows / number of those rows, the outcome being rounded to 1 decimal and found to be 58.4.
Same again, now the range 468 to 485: 55.6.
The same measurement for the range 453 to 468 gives 57.1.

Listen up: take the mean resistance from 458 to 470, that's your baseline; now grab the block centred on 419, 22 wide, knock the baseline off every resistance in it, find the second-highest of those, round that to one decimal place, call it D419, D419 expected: 2.3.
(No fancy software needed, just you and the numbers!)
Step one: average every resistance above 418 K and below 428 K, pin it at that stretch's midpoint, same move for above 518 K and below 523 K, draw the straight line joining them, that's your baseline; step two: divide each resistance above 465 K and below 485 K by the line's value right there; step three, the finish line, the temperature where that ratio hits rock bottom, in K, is 476.5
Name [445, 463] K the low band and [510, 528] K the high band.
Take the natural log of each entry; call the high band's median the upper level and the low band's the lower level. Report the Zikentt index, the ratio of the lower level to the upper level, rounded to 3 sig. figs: 1.02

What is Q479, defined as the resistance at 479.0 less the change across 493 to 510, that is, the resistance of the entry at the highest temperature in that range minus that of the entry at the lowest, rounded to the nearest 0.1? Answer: 57.9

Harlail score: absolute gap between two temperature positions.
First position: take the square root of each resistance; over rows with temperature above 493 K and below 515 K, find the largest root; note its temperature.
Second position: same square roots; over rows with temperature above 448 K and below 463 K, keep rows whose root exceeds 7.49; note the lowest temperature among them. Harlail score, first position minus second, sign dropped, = 45.0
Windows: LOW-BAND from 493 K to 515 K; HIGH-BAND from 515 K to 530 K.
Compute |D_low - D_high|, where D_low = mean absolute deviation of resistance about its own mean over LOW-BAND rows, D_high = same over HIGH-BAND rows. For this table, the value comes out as 0.26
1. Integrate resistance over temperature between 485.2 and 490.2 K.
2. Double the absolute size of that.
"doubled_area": 566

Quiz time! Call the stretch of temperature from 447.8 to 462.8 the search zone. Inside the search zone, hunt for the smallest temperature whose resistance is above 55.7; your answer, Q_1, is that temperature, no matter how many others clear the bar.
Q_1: 449.0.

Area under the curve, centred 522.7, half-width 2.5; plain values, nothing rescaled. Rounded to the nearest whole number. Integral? 263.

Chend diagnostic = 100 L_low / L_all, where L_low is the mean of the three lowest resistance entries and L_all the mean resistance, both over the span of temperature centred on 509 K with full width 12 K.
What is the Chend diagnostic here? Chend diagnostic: 98.9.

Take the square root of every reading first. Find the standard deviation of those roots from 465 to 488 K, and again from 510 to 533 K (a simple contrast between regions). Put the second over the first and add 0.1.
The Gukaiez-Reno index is 1.6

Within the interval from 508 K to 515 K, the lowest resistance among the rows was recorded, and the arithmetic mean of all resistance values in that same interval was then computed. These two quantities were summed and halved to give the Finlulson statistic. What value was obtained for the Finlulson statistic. 51.8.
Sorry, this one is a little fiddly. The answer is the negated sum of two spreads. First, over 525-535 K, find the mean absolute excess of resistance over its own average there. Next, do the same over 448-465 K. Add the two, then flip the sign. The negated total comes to -1.5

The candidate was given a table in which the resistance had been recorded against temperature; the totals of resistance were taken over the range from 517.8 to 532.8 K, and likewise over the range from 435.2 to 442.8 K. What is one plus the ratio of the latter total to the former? 1.5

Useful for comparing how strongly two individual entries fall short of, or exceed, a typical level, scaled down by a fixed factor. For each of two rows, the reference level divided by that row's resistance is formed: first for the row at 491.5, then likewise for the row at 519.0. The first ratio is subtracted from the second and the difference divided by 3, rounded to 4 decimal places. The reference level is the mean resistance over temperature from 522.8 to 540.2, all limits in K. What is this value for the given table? 0.0112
